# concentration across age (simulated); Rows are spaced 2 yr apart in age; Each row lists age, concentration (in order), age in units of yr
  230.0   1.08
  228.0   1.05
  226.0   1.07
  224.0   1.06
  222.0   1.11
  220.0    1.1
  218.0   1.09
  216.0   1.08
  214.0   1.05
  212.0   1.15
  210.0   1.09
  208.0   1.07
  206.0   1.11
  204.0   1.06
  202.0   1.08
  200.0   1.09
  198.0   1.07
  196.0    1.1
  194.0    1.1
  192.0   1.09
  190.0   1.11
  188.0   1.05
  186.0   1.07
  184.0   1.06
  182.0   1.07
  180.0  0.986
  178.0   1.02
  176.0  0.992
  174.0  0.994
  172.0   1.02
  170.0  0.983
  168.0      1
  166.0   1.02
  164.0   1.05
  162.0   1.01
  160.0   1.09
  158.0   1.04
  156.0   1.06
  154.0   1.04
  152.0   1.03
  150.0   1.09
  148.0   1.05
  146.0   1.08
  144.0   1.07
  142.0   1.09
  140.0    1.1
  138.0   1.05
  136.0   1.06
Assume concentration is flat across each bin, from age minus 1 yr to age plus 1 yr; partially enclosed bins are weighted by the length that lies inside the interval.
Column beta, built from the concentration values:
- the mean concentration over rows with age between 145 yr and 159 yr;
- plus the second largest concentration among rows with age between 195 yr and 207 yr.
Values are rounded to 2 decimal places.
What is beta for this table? 2.16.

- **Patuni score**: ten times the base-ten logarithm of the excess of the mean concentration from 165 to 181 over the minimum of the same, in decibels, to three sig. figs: -17.2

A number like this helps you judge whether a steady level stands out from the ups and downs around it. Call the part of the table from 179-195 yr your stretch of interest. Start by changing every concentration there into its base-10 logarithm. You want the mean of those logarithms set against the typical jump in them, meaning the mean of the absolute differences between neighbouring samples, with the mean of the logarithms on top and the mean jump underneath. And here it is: 2.2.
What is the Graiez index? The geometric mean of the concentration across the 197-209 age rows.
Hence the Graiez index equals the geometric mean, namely 1.08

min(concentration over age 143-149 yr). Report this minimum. 1.05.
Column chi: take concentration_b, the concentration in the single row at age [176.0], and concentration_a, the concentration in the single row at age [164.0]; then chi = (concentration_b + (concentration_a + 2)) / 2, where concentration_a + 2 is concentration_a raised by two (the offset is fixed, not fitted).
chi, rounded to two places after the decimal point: 2.02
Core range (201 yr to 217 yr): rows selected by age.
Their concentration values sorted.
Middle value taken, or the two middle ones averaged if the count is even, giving 1.08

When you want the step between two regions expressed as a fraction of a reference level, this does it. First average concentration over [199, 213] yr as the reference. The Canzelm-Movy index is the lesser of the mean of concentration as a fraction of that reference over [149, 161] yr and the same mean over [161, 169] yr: 0.933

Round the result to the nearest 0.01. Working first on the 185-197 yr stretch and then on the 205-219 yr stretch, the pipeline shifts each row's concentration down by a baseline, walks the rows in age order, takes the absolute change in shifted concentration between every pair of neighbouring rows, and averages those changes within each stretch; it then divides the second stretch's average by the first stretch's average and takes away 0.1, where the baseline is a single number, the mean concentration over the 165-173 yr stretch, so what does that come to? 1.87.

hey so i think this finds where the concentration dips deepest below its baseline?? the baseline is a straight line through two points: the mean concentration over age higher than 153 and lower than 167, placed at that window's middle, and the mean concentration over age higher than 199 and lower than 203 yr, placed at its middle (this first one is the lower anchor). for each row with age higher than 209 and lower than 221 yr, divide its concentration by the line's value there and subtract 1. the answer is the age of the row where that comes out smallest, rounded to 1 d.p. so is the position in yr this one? 214.0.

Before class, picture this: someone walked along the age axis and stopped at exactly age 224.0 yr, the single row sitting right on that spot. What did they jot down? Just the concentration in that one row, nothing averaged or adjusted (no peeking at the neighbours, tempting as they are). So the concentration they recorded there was 1.06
